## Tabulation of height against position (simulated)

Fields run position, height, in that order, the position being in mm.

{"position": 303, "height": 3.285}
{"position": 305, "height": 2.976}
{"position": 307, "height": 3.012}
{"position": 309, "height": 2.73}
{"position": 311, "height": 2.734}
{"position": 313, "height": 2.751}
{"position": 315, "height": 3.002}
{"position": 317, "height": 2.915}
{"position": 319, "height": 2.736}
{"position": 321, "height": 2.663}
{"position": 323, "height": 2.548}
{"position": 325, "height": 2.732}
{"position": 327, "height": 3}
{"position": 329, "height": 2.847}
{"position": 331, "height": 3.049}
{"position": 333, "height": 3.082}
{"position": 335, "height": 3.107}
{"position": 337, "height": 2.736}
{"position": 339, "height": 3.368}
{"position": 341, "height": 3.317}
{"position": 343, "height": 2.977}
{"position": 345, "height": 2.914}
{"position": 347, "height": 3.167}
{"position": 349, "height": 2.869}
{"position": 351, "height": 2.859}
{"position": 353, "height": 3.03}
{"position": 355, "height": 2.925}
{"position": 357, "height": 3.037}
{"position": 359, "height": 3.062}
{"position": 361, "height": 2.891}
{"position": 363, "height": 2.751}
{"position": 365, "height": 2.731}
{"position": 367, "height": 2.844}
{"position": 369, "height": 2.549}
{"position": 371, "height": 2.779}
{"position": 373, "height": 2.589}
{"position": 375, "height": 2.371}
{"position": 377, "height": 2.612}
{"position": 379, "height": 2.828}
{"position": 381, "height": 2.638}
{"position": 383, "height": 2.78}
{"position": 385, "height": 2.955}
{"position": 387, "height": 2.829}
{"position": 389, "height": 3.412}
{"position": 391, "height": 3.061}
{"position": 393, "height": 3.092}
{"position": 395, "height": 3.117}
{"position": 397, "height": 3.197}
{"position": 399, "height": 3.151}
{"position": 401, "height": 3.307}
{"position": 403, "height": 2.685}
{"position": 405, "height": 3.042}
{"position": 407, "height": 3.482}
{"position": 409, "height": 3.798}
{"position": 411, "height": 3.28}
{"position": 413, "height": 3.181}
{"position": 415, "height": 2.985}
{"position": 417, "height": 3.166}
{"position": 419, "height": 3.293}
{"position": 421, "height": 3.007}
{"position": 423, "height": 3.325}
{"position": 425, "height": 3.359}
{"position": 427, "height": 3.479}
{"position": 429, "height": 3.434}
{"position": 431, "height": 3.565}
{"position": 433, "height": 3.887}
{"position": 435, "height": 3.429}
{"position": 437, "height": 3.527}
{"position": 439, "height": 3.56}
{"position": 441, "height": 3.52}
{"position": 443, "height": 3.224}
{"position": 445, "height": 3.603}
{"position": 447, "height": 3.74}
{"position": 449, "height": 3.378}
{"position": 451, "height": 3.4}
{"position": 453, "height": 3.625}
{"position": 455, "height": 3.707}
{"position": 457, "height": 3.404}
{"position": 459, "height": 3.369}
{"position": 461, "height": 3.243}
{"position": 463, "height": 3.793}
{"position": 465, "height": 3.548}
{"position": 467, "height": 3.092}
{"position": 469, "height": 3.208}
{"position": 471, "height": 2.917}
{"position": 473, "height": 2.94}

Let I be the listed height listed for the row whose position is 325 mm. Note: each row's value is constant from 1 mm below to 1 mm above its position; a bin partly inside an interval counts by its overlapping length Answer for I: 2.732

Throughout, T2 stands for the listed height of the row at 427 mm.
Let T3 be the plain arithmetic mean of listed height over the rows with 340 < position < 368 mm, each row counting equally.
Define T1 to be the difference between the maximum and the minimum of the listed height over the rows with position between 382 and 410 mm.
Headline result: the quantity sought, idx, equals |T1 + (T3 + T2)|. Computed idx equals 7.55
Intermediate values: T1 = 1.1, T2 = 3.479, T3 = 2.96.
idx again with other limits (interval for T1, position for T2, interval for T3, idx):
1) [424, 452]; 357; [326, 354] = 6.72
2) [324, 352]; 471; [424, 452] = 7.06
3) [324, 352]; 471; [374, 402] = 6.51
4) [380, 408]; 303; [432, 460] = 7.66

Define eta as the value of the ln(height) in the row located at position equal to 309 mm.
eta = 1.00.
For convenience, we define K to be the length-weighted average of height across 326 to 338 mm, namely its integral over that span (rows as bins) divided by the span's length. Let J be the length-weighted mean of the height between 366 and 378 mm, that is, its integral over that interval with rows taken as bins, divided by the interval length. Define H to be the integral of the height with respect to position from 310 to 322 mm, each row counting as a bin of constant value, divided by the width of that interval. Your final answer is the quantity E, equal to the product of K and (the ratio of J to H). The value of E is 2.8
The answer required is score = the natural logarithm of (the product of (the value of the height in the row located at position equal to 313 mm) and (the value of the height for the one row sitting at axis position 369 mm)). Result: 1.95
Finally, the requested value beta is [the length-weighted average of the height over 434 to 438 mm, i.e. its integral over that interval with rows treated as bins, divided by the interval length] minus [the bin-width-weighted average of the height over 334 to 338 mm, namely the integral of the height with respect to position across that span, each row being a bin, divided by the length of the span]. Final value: 0.56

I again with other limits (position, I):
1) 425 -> 3.359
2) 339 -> 3.368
